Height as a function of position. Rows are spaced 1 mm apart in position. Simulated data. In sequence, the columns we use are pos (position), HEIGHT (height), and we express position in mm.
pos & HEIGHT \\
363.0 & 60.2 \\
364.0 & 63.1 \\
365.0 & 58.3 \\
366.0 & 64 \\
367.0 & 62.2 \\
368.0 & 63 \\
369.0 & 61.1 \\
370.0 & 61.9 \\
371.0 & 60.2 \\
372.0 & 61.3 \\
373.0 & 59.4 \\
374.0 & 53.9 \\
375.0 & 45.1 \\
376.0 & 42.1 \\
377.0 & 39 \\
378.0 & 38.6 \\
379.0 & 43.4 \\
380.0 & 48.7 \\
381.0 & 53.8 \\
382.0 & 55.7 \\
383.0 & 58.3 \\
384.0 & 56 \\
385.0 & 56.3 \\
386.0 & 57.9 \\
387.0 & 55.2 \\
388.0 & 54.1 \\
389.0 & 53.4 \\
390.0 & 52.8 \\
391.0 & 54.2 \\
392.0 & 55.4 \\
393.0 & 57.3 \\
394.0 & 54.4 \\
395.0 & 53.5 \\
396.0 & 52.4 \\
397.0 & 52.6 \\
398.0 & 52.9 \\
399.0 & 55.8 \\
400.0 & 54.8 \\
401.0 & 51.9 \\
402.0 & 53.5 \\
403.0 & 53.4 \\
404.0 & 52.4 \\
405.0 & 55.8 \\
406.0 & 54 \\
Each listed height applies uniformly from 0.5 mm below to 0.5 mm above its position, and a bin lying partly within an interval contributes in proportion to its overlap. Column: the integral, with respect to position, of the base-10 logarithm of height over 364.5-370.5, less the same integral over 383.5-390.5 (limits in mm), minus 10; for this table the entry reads -11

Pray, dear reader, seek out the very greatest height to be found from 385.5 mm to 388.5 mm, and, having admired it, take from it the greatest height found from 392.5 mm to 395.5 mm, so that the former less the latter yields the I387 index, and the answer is 0.6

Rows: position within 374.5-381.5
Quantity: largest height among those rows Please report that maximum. 53.8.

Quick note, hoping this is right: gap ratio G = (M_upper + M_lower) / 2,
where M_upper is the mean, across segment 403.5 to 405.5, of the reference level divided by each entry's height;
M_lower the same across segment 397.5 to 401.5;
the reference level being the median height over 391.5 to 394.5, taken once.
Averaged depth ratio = 1.03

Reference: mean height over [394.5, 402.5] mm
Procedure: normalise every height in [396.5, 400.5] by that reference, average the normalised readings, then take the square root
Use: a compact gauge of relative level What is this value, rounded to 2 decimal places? 1.01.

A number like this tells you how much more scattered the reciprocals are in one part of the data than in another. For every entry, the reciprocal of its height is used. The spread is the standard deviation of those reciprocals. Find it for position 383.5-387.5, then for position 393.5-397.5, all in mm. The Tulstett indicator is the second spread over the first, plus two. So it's 2.91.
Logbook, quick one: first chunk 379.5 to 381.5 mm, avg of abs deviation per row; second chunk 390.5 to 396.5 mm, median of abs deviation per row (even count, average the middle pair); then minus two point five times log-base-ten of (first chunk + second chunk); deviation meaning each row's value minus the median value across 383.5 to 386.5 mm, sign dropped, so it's -2.1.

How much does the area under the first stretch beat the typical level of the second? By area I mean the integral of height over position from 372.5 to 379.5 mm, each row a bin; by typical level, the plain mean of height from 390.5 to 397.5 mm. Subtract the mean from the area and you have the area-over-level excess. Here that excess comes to 267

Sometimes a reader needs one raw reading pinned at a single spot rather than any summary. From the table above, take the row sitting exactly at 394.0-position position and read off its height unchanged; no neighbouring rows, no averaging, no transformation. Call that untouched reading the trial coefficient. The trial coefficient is 54.4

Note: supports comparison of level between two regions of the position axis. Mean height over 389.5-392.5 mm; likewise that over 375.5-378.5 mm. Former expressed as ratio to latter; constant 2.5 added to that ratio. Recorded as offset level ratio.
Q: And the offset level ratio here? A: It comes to 3.86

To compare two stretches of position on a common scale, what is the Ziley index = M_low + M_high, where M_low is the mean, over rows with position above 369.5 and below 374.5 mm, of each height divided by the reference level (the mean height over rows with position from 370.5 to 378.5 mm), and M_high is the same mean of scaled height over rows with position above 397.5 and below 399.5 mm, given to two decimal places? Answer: 2.28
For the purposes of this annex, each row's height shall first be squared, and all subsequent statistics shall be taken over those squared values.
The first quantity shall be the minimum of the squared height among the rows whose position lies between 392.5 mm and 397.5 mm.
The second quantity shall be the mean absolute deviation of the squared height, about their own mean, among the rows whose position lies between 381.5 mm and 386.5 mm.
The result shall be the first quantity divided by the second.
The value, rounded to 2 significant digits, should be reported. 24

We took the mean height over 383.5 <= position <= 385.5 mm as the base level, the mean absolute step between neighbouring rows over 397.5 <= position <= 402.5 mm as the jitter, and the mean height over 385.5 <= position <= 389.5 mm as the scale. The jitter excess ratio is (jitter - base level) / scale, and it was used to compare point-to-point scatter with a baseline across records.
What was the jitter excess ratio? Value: -0.98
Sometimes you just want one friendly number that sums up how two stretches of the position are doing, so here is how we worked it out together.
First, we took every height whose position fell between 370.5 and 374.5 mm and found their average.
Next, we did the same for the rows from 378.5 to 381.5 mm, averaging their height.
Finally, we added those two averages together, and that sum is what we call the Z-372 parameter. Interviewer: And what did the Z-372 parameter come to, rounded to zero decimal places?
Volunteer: 107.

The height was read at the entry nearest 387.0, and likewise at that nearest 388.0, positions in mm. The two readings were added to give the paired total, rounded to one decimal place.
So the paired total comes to 109.3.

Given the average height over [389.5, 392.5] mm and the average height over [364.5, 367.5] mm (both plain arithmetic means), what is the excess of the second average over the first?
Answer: 7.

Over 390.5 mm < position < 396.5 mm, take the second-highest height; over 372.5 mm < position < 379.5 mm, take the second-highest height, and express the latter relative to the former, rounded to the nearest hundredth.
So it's 0.97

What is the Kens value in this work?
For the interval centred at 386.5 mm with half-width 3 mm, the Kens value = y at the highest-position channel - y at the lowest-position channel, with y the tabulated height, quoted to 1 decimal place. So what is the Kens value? -2.6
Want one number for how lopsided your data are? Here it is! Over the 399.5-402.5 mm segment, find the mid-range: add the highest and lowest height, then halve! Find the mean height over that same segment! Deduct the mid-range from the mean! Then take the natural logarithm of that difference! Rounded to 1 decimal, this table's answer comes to -3.0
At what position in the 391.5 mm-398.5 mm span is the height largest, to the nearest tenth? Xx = 393.0 mm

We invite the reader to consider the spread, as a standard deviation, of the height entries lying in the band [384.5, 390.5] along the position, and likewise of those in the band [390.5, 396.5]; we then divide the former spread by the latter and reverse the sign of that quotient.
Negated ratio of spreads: -1.1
